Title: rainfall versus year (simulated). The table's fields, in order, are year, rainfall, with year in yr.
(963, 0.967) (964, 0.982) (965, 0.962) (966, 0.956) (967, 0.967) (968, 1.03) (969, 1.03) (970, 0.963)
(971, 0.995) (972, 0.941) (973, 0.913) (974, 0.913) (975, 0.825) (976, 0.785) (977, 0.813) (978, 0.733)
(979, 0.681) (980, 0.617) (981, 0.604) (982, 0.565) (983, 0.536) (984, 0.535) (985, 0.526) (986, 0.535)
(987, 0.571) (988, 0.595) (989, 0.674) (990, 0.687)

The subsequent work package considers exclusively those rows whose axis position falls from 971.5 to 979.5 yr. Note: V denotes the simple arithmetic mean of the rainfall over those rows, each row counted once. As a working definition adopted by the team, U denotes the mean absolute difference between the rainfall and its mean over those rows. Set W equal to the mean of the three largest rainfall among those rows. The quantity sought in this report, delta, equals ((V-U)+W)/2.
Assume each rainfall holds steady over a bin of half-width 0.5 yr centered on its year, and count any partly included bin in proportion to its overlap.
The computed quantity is 0.8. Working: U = 0.07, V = 0.8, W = 0.92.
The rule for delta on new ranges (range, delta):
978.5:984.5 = 0.6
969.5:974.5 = 0.9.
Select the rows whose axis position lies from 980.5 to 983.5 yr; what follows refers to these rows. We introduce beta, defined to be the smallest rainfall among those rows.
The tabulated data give 0.536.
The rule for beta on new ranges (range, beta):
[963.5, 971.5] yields 0.956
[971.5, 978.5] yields 0.733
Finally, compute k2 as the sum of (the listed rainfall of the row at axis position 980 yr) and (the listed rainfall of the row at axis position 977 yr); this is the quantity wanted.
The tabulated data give 1.4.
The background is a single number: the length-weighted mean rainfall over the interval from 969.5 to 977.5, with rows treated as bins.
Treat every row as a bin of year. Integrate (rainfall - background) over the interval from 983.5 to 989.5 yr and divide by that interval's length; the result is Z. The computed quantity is -0.32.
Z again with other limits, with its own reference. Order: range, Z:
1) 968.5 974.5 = 0.07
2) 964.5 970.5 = 0.09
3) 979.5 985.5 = -0.33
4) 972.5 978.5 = -0.06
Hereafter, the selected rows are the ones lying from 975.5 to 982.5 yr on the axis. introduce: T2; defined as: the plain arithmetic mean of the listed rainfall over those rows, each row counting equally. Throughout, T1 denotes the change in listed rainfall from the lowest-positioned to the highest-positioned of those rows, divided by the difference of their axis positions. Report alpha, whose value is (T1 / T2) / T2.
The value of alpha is -0.078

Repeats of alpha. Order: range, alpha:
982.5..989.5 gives 0.071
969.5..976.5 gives -0.036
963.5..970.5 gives -0.003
